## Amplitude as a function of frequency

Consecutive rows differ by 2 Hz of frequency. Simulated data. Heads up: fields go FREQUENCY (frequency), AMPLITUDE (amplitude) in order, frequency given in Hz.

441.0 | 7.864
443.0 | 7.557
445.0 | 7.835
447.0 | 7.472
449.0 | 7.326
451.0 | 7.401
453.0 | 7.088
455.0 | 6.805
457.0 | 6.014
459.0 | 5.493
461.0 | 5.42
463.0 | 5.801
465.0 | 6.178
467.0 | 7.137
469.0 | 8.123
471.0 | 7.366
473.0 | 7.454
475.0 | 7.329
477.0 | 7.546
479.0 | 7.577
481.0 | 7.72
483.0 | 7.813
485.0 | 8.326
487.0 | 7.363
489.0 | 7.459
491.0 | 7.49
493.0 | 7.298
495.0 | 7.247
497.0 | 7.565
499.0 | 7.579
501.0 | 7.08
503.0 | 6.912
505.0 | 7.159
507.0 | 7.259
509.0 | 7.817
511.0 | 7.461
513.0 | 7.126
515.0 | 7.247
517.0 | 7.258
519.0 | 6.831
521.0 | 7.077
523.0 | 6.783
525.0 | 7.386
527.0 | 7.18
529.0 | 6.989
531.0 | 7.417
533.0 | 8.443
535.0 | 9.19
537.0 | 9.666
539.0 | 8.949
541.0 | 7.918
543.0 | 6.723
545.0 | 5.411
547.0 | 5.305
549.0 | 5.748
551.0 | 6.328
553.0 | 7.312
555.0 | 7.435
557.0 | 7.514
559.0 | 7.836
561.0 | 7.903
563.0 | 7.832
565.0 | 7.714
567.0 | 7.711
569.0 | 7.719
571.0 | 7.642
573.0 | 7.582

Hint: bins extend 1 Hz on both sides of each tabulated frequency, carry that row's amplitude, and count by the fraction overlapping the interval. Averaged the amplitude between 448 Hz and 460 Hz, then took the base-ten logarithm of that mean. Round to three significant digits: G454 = 0.825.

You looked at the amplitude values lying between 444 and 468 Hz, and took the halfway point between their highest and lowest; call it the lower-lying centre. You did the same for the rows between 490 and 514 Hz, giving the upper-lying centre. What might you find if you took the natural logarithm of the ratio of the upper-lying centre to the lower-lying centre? 0.11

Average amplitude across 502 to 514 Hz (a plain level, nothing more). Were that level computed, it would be 7.3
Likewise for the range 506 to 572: 7.4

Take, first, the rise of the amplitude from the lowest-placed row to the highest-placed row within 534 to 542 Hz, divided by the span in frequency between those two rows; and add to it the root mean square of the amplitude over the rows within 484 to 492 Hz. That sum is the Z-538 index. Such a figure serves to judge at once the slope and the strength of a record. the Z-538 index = 7.5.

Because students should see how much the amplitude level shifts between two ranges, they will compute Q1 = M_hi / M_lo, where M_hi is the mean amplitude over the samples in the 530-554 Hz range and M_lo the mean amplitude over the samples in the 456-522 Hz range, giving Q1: 1.03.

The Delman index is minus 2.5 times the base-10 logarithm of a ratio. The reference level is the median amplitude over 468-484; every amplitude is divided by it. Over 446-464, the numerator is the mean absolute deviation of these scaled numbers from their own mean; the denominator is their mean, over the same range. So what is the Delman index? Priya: 2.3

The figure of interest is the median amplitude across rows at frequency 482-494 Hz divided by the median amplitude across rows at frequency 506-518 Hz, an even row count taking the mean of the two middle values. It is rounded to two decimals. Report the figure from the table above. 1.03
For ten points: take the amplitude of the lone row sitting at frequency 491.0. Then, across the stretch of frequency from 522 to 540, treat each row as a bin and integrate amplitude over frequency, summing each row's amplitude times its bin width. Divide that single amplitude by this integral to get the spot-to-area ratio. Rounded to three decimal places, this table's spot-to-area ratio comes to 0.052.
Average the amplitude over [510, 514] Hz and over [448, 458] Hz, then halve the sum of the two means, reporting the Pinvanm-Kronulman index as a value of 7.1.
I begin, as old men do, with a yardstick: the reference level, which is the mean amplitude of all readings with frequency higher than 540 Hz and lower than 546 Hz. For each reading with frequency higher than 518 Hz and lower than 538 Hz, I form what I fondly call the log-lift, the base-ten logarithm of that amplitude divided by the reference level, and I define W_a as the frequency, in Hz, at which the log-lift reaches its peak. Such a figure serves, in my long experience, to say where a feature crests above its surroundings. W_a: 537.0 Hz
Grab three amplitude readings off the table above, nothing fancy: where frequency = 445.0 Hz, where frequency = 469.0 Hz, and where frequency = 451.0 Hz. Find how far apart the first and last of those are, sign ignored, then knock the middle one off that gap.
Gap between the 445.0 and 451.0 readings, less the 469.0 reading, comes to -7.7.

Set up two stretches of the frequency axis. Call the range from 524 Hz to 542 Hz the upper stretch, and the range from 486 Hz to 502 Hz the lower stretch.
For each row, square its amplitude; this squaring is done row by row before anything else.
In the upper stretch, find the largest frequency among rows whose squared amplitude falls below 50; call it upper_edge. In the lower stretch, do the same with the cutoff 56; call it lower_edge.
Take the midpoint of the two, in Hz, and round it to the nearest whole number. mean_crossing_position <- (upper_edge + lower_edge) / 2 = 515 Hz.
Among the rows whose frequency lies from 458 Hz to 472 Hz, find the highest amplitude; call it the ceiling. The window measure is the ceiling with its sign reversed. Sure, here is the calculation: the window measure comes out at -8.1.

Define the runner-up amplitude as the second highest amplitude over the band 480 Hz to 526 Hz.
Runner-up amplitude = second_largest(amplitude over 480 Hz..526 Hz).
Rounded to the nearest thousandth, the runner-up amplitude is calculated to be 7.817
